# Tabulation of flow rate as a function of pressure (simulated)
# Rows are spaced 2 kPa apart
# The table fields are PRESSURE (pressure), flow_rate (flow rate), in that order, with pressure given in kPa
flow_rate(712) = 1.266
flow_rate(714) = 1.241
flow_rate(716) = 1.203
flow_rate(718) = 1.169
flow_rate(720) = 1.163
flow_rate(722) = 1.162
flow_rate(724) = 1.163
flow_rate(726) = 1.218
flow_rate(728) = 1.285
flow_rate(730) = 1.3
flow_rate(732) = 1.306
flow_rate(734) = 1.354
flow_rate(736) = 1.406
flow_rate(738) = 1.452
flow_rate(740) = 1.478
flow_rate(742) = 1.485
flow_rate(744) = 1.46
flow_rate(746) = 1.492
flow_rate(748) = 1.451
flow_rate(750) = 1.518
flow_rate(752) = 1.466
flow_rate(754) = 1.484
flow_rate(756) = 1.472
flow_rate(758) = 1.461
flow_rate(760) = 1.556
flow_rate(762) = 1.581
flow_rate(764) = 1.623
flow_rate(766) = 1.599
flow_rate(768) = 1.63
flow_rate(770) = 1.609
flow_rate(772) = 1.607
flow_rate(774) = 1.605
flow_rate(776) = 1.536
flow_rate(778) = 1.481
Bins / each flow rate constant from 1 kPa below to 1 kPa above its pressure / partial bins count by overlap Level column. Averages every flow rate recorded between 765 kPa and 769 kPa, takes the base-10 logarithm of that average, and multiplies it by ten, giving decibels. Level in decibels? 2.1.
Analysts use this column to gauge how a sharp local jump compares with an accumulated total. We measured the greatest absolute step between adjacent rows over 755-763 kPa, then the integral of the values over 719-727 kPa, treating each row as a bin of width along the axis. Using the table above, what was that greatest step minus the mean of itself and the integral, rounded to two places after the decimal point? -4.66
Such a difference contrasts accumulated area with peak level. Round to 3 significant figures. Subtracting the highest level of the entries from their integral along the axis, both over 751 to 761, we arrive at 13.3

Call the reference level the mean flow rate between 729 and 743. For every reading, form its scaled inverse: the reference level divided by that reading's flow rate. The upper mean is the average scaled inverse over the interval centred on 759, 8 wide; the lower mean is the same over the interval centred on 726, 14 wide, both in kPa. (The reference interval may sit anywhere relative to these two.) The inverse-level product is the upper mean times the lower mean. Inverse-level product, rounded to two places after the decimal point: 1.05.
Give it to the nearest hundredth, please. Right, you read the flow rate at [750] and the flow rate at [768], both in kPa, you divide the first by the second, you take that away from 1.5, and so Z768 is 0.57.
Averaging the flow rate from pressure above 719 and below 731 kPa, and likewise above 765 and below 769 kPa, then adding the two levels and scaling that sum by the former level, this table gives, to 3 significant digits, 3.44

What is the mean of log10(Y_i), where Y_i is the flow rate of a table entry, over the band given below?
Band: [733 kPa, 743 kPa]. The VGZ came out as 0.157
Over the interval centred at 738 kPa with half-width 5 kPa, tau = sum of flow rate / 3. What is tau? 2.39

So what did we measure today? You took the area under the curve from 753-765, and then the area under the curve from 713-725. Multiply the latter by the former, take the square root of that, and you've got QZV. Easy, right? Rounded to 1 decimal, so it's 16.1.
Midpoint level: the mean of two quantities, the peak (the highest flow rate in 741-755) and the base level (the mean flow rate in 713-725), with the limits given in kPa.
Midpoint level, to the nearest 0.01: 1.35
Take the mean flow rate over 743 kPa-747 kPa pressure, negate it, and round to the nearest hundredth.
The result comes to -1.48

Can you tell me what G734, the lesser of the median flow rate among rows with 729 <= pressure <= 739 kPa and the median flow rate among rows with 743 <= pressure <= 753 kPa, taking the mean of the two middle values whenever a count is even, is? 1.35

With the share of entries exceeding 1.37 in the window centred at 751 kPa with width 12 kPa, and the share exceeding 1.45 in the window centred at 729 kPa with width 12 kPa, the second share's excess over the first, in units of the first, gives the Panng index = -1.00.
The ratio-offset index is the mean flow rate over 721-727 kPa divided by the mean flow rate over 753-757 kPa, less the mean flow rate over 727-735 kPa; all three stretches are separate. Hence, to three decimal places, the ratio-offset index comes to -0.512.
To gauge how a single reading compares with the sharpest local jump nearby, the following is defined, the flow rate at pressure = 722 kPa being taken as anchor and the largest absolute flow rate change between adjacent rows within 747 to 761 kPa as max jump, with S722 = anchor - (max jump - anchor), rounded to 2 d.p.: 2.23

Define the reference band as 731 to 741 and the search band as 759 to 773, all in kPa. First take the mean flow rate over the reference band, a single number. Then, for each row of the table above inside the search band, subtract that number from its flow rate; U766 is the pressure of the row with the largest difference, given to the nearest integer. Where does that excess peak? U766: 768 kPa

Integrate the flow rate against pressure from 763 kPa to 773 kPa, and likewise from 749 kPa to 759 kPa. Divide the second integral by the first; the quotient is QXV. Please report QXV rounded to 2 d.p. 0.92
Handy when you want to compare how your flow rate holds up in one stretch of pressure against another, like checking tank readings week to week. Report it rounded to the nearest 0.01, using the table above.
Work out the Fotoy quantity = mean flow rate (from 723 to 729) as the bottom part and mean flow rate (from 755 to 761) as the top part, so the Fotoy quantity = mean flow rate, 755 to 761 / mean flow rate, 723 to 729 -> 1.22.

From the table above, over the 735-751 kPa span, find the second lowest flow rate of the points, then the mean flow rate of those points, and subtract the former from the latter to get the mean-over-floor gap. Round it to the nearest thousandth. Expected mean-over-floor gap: 0.017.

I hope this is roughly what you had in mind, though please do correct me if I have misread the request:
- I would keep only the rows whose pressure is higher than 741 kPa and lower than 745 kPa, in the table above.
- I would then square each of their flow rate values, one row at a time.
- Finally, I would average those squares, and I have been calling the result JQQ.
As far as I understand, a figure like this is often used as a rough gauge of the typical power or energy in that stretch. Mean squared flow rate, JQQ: 2.17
